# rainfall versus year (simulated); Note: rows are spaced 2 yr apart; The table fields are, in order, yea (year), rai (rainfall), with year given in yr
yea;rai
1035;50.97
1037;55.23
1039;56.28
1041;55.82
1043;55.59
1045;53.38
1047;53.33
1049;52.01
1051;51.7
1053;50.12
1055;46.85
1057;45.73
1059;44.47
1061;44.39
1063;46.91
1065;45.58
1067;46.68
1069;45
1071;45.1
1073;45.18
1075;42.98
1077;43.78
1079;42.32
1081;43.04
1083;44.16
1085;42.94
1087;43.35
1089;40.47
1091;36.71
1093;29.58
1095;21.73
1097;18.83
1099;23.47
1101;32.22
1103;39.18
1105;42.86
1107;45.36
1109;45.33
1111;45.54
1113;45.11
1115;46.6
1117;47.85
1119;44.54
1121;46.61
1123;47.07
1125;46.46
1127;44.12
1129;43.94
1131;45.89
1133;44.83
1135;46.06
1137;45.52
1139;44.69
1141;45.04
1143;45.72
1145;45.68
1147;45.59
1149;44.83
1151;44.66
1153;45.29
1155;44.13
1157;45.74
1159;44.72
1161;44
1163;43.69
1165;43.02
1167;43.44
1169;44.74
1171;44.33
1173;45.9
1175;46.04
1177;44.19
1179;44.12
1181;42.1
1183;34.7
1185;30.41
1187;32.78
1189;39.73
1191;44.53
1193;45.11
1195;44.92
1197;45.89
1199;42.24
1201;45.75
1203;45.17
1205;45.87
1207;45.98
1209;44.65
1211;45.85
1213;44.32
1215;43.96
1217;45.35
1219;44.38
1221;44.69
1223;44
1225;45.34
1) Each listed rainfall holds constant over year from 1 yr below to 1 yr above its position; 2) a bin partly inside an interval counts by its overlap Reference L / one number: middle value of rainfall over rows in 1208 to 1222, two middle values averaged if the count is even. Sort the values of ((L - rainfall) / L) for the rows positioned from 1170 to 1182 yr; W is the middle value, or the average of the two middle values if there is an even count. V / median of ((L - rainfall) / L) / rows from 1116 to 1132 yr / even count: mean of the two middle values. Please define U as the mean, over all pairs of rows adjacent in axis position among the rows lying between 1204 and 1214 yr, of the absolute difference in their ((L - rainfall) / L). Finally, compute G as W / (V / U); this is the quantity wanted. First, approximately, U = 0.023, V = -0.034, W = 0.01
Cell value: -0.01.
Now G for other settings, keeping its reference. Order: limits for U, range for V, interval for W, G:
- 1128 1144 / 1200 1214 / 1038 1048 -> 0.21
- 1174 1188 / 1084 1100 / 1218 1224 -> 0.00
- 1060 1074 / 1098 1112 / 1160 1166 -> 0.01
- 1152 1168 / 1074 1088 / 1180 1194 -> 0.06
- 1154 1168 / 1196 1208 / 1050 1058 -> 0.06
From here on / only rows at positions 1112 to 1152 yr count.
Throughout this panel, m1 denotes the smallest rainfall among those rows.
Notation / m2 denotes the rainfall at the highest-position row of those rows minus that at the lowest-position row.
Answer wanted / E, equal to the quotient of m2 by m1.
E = 0.0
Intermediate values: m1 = 43.94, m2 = 0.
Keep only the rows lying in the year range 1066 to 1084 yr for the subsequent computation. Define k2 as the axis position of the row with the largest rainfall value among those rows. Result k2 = 1067 yr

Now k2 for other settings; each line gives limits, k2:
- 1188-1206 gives 1197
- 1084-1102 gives 1087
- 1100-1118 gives 1117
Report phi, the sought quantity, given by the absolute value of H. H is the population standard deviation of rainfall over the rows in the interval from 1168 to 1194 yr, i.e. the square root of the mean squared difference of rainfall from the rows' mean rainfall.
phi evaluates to 5.1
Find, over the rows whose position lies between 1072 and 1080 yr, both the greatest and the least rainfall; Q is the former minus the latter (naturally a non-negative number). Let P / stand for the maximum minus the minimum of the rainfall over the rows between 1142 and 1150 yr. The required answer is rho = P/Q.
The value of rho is 0.3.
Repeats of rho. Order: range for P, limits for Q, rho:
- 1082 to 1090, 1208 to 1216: 2.0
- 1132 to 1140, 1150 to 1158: 0.9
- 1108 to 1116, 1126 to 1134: 0.8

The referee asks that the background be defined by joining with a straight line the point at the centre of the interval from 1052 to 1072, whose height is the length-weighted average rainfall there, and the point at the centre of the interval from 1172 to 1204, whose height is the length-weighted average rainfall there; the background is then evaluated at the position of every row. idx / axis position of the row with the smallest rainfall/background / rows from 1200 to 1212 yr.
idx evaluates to 1209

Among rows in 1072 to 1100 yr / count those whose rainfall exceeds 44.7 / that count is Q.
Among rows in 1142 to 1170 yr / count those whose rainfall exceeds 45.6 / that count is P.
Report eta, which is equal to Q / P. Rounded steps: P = 3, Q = 1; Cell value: 0.3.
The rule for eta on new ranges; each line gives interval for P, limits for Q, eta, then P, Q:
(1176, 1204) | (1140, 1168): 4.0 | 2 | 8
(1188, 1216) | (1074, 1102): 0.0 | 5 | 0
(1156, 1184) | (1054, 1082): 2.7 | 3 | 8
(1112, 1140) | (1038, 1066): 1.7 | 7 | 12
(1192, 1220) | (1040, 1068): 2.4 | 5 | 12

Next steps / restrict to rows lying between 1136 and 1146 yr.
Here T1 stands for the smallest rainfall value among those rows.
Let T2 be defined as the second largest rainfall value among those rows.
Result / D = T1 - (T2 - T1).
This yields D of 43.7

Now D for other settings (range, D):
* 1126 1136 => 42.0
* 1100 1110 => 19.1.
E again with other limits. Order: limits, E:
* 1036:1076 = -0.3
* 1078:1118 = 0.3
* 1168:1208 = 0.0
